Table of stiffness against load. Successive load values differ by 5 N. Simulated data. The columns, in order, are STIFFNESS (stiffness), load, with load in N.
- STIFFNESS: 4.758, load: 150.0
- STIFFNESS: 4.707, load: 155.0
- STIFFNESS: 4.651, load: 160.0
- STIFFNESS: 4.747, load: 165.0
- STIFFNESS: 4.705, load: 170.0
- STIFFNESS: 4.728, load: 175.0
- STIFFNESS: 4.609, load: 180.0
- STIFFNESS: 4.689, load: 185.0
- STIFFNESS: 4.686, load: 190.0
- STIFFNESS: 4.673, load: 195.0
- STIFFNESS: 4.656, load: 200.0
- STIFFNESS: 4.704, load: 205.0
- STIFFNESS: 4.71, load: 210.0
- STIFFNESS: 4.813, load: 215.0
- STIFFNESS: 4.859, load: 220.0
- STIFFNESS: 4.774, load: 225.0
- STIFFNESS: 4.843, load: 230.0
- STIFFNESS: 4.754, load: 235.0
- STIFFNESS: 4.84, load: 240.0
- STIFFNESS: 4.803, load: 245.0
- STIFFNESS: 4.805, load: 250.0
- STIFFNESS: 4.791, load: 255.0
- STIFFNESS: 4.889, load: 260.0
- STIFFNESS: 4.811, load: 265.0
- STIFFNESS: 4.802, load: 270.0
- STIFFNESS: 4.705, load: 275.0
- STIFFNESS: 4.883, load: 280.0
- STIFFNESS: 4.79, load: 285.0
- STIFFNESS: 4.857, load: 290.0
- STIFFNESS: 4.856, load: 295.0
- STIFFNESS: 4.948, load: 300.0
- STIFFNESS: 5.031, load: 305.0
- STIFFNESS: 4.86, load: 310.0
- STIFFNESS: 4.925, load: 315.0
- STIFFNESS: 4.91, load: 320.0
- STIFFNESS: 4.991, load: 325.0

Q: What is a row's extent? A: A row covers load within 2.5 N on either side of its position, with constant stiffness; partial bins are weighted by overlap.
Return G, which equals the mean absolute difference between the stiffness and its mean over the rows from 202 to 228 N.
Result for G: 0.052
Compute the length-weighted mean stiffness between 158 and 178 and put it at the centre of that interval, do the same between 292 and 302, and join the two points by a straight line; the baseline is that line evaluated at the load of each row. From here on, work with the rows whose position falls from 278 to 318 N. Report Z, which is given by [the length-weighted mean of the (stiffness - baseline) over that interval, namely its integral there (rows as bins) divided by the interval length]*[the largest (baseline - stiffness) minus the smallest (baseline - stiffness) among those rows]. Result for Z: -0.0010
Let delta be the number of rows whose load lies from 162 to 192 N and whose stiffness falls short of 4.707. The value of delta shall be 4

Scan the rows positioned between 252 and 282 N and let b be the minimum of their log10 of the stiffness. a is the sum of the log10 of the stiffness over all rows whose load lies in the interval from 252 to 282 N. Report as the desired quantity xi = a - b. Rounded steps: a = 4.1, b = 0.673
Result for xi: 3.4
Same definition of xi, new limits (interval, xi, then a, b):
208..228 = 2.0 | 2.7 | 0.673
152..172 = 2.0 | 2.7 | 0.668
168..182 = 1.3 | 2.0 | 0.664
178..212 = 4.0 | 4.7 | 0.664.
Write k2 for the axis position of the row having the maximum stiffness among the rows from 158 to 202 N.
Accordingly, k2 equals 165.0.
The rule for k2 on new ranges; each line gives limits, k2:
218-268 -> 260.0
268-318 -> 305.0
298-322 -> 305.0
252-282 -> 260.0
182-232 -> 220.0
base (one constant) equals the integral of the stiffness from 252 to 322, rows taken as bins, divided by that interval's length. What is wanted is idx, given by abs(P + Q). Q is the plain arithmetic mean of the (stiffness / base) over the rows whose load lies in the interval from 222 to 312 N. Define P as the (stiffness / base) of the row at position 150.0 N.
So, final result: 1.97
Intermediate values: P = 0.98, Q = 0.99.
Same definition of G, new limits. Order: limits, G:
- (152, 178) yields 0.024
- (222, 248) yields 0.031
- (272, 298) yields 0.057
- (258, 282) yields 0.054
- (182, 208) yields 0.014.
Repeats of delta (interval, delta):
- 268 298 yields 1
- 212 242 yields 0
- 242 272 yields 0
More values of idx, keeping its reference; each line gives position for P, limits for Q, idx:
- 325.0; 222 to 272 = 2.02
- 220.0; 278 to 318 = 2.01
